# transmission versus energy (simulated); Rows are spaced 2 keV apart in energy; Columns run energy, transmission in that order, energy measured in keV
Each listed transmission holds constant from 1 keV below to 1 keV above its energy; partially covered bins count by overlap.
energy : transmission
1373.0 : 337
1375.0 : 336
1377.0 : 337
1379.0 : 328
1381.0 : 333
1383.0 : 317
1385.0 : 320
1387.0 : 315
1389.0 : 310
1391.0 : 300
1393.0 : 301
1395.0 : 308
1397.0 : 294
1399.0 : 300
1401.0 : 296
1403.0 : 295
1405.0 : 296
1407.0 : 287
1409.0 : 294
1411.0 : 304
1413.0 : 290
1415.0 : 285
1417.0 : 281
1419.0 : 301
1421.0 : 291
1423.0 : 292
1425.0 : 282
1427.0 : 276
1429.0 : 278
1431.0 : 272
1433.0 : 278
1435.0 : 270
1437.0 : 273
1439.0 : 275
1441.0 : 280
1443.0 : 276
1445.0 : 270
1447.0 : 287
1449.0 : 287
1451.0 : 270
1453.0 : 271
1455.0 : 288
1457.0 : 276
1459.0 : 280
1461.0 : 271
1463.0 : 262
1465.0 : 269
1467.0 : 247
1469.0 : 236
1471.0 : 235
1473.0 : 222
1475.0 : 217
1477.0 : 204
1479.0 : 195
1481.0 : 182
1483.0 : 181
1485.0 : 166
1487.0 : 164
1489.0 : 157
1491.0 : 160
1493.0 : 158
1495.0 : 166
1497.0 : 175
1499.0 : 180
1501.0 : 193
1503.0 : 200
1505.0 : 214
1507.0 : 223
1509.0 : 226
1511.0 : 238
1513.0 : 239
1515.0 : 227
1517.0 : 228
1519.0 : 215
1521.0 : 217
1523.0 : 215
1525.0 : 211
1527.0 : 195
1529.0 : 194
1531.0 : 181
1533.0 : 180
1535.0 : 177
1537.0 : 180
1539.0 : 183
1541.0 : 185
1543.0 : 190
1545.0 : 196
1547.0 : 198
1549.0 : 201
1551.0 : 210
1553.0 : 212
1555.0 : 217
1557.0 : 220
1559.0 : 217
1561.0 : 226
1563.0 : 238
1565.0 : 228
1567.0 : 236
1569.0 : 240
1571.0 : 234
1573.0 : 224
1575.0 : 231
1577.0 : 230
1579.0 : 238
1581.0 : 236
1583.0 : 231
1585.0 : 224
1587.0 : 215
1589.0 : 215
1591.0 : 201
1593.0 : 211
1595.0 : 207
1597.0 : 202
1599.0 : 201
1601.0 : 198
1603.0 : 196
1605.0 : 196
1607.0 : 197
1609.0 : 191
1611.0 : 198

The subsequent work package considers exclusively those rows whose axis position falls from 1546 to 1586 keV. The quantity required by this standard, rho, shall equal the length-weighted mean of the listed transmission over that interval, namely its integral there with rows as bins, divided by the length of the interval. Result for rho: 225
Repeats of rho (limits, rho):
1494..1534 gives 206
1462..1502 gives 198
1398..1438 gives 287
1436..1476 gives 265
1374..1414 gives 308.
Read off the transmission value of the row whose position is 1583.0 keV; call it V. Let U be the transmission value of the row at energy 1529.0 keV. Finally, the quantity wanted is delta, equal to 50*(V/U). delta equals 60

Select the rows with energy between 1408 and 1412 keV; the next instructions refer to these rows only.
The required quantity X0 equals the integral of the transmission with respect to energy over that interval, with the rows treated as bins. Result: 1196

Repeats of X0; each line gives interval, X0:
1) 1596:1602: 1202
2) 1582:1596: 3008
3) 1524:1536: 2276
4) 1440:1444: 1112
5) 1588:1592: 832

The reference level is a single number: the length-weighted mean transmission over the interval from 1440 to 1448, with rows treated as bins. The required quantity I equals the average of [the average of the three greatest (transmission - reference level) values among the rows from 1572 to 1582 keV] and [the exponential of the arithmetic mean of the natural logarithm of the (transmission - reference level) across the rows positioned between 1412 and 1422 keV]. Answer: -17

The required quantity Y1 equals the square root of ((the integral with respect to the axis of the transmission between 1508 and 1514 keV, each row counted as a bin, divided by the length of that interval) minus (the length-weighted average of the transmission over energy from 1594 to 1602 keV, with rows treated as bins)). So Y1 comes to 5.7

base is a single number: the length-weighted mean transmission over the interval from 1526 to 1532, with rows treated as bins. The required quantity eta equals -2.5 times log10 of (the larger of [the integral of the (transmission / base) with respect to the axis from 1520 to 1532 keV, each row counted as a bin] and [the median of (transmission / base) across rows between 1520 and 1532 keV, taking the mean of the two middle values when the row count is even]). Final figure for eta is -2.77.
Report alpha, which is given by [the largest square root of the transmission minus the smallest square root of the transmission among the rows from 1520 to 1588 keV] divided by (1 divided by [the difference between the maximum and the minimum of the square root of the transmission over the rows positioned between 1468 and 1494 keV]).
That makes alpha 6.20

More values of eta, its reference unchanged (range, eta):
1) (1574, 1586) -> -2.91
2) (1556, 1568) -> -2.89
